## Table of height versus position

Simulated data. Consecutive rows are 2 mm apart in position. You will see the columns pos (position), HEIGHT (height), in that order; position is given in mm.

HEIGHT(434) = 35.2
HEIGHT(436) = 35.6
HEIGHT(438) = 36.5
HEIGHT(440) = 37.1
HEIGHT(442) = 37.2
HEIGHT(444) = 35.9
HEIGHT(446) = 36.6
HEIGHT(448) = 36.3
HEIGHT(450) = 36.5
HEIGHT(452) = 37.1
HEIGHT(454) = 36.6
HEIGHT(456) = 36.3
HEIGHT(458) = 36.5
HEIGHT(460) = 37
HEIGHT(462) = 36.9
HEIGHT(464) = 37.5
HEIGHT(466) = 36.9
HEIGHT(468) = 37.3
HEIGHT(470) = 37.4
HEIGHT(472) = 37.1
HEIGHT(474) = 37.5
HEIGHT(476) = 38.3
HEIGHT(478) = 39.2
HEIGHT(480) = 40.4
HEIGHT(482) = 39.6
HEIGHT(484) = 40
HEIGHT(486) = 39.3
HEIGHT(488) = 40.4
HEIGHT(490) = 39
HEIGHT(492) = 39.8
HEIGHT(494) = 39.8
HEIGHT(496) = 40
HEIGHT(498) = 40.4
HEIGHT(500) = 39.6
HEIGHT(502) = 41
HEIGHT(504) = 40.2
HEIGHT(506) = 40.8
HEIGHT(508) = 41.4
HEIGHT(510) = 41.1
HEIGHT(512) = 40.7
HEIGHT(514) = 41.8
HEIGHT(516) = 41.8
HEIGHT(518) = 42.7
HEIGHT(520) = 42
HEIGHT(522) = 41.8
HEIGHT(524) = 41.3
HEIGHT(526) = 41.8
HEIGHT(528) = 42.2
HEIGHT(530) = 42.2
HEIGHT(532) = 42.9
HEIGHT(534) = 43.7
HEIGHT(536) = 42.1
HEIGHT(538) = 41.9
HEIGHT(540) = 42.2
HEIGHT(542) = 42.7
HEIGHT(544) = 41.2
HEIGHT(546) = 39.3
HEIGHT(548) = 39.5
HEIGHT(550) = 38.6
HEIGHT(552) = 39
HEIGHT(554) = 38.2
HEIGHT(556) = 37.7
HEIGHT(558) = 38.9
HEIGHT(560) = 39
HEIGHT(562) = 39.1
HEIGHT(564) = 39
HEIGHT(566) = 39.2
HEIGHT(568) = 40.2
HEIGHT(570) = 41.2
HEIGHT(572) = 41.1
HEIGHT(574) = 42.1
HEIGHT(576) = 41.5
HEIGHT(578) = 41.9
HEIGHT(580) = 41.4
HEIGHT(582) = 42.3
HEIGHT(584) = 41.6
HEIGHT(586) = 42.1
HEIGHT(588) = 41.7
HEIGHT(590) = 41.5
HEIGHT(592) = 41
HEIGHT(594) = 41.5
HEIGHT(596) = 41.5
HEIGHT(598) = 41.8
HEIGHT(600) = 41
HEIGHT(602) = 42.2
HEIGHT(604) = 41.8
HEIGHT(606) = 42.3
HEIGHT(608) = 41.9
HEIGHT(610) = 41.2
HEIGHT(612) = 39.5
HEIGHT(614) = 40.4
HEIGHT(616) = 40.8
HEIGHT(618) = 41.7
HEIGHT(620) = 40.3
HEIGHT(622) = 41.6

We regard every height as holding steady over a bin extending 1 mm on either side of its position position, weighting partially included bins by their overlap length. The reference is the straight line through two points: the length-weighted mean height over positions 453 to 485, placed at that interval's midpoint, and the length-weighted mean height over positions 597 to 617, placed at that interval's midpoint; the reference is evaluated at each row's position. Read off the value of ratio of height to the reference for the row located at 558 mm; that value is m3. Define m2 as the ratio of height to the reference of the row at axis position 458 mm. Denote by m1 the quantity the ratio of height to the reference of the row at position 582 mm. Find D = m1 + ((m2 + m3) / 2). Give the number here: 2.01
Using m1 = 1.04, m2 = 0.973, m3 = 0.97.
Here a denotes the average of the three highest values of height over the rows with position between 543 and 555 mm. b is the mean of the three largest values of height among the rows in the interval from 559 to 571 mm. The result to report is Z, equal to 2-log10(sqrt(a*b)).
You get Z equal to 0.397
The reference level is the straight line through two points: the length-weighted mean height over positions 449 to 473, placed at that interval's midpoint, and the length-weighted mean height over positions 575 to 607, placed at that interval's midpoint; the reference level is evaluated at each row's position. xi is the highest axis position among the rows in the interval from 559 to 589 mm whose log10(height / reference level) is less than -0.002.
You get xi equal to 568 mm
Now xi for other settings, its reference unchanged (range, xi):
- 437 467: 466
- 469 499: 472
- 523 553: 552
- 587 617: 616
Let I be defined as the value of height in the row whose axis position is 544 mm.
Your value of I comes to 41.2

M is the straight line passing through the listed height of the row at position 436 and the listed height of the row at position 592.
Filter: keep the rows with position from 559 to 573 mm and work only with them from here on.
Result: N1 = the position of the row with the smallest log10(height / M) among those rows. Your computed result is 564 mm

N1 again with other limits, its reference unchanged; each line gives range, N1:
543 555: 554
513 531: 524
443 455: 444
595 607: 600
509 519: 512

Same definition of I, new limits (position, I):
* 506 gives 40.8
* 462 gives 36.9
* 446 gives 36.6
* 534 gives 43.7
